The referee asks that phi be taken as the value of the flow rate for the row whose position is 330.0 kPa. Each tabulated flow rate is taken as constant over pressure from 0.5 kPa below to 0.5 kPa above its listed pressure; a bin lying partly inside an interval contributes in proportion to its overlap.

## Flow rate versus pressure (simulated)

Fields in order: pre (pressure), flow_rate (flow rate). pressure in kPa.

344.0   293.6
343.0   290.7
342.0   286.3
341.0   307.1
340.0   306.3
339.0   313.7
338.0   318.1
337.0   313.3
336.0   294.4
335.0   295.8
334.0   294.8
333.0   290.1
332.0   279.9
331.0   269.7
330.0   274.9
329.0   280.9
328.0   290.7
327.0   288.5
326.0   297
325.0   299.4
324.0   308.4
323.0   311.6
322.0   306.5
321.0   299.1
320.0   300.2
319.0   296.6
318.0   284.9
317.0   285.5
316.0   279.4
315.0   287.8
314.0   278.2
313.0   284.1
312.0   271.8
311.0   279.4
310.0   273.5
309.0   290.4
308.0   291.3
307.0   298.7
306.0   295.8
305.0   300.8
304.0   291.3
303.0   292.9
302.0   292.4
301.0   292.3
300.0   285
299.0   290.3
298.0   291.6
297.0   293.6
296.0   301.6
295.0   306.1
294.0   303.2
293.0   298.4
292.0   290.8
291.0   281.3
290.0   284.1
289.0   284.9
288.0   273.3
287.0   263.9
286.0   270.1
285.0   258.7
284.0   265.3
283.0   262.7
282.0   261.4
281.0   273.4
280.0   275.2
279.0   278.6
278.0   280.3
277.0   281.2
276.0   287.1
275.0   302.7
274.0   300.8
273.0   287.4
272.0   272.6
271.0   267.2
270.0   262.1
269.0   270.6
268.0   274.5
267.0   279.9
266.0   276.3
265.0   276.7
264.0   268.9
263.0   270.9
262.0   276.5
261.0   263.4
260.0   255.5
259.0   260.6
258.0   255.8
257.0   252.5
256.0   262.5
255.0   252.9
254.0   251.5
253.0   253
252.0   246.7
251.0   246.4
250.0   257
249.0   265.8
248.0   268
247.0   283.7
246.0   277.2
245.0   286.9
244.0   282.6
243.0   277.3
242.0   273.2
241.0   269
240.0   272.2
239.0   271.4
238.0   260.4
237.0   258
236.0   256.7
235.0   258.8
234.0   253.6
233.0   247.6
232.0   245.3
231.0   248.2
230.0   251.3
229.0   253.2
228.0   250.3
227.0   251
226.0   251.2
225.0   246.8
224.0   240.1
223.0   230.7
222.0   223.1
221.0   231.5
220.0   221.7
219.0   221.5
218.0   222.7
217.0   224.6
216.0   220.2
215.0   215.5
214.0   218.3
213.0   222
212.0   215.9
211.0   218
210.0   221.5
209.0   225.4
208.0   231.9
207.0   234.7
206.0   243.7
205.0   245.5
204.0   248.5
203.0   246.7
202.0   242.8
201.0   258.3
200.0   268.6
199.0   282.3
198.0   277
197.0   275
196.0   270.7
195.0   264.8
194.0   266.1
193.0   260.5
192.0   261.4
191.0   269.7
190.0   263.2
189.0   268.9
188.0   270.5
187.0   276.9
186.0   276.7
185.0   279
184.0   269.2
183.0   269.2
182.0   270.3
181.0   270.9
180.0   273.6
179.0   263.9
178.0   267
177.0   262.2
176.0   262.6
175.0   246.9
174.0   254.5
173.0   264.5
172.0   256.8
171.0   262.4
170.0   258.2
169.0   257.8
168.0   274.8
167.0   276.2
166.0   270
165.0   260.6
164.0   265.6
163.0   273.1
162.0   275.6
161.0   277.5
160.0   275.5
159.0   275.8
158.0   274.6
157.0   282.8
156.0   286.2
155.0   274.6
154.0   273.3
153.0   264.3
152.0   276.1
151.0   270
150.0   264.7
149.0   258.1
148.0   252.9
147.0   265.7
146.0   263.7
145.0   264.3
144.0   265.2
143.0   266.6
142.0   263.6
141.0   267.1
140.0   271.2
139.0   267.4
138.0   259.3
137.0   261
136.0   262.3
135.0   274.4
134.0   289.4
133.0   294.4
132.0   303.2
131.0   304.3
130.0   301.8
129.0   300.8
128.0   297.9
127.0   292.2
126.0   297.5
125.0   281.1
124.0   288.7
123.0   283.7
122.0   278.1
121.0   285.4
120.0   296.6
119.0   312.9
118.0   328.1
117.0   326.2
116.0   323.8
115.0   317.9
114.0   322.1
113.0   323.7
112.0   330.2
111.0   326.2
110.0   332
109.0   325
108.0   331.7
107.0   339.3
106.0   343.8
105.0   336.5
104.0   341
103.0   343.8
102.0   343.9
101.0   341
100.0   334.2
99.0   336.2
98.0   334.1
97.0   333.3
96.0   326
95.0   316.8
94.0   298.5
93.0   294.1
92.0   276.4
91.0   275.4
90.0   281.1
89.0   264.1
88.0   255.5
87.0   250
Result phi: 274.9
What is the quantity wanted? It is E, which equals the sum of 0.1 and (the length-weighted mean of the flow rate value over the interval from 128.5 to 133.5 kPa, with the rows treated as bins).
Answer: 301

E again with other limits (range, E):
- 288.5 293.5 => 288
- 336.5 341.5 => 312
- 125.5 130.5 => 298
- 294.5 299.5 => 297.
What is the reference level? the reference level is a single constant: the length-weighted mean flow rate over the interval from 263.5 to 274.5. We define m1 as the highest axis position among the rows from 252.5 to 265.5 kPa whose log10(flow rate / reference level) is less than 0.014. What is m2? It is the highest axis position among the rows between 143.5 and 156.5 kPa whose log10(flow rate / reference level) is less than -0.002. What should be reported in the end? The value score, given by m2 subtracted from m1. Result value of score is 110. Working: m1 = 265.0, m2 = 155.0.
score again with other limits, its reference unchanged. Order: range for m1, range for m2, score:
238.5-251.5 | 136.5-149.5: 102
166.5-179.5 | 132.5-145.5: 34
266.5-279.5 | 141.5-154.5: 125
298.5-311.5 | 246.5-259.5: 52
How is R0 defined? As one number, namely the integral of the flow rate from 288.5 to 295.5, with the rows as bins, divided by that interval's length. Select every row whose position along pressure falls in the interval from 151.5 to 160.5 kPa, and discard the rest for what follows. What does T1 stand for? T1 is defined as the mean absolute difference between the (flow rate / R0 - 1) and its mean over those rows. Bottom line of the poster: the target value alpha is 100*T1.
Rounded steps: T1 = 0.0132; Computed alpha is 1.32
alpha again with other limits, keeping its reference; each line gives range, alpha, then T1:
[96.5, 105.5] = 1.28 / 0.0128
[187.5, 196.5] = 1.14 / 0.0114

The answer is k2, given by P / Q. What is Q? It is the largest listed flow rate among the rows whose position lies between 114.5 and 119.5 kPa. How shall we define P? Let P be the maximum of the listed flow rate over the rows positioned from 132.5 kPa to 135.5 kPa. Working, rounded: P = 294.4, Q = 328.1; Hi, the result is 0.90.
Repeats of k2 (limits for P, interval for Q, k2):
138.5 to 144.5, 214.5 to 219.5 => 1.21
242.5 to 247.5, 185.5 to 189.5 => 1.04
